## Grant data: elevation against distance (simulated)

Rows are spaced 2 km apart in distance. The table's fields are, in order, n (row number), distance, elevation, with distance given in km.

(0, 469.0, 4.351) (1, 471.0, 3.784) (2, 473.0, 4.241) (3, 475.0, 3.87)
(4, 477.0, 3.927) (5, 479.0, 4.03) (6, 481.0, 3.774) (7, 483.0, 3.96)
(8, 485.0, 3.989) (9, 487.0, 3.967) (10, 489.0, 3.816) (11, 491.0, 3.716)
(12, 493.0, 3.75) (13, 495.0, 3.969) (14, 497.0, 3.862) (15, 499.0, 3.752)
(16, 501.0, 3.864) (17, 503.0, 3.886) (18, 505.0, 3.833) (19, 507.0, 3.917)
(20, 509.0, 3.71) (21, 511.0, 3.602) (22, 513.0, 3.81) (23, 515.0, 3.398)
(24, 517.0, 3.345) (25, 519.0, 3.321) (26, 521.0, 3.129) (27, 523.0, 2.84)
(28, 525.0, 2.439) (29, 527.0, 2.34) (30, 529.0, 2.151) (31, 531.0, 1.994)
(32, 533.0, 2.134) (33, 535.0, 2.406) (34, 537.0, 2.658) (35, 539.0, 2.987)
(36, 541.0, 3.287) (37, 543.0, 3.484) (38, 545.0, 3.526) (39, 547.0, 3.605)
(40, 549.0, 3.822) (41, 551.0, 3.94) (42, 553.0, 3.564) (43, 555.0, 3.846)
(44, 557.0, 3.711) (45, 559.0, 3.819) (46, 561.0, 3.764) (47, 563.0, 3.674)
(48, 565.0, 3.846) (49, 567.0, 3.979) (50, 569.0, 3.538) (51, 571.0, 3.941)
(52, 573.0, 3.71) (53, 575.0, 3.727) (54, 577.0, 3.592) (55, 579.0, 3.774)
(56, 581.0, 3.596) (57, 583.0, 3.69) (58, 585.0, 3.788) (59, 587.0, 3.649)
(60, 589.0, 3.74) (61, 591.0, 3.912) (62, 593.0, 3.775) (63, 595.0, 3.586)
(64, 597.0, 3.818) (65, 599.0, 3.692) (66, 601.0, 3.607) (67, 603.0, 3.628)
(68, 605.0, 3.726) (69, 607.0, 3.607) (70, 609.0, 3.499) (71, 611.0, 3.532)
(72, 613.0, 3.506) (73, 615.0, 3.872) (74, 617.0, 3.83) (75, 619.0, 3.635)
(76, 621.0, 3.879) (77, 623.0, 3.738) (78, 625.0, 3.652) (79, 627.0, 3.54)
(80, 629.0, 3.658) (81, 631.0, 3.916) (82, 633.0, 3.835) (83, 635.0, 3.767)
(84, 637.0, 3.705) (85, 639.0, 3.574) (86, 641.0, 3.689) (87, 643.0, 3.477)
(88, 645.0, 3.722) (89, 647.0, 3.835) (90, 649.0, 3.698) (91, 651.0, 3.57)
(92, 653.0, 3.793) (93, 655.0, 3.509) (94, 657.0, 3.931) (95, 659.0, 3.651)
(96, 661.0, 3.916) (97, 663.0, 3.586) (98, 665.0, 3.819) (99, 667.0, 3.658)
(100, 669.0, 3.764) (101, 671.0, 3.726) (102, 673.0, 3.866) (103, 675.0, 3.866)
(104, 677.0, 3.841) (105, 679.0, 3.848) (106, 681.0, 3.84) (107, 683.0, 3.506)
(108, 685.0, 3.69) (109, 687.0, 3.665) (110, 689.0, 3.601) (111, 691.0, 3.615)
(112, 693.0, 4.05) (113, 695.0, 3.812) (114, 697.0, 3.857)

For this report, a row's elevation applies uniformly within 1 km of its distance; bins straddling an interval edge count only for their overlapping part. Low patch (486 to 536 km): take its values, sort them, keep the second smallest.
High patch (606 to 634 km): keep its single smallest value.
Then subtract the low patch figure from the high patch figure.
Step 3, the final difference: 1.4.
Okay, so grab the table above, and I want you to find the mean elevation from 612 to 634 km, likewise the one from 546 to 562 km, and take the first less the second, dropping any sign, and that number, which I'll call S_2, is 0.03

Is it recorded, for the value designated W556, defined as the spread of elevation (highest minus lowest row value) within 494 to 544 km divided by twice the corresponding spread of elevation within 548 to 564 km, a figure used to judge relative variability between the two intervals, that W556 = 2.6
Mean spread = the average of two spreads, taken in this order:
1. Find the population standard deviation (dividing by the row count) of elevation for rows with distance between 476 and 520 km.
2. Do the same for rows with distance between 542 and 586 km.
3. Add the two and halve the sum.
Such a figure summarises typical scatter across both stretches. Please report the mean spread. 0.169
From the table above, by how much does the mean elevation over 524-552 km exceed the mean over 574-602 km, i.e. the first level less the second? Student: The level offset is -0.80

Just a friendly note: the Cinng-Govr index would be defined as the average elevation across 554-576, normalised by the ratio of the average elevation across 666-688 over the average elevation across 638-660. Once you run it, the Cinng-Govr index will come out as 3.7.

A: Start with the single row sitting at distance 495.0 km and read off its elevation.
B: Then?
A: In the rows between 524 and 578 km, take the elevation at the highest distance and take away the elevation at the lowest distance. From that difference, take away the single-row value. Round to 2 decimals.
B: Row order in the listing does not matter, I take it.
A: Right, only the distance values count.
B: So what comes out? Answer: -2.82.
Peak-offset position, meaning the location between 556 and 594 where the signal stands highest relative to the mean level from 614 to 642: 567.0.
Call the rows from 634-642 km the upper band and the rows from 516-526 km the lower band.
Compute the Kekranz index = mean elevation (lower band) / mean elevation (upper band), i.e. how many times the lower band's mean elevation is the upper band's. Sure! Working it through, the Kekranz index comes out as 0.82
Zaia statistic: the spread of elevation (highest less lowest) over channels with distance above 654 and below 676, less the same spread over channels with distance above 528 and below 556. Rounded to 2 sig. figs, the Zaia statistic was -1.5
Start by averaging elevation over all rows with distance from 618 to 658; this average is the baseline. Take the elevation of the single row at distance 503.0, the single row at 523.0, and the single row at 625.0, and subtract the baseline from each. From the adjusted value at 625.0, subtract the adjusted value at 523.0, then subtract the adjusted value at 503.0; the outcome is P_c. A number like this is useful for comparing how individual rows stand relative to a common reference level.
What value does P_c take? 0.63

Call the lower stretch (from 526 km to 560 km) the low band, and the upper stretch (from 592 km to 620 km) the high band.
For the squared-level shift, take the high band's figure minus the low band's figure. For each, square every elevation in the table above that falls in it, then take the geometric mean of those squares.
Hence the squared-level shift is 4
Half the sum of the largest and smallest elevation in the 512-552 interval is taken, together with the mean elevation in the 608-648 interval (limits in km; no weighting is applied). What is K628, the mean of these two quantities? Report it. 3.33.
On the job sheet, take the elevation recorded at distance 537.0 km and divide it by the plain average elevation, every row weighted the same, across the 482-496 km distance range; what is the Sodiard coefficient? 0.68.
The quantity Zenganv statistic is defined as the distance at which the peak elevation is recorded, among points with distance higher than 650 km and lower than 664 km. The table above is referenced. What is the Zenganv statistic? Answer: 657.0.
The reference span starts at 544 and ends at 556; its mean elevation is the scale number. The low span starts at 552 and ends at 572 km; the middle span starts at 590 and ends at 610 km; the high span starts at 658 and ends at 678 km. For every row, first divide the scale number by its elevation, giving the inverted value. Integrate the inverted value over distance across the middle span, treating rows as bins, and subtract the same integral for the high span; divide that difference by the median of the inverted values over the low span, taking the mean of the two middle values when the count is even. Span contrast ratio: 0.47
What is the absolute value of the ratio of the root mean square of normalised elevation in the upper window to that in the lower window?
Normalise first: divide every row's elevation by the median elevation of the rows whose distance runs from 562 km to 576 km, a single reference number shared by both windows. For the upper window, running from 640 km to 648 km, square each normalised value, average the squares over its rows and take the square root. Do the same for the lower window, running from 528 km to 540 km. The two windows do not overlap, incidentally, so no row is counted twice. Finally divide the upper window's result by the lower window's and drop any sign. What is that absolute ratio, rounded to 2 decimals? 1.53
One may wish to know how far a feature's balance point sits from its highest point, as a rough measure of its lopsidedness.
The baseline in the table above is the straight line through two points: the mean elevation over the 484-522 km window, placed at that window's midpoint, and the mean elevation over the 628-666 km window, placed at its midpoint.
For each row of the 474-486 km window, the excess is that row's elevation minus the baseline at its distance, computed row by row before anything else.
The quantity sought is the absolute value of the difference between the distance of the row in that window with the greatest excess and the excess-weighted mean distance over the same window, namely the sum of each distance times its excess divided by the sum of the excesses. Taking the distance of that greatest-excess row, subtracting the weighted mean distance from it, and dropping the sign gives 1.4 km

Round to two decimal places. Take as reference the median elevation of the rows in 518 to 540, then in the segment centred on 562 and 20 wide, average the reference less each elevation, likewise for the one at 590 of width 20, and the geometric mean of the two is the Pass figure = 1.31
